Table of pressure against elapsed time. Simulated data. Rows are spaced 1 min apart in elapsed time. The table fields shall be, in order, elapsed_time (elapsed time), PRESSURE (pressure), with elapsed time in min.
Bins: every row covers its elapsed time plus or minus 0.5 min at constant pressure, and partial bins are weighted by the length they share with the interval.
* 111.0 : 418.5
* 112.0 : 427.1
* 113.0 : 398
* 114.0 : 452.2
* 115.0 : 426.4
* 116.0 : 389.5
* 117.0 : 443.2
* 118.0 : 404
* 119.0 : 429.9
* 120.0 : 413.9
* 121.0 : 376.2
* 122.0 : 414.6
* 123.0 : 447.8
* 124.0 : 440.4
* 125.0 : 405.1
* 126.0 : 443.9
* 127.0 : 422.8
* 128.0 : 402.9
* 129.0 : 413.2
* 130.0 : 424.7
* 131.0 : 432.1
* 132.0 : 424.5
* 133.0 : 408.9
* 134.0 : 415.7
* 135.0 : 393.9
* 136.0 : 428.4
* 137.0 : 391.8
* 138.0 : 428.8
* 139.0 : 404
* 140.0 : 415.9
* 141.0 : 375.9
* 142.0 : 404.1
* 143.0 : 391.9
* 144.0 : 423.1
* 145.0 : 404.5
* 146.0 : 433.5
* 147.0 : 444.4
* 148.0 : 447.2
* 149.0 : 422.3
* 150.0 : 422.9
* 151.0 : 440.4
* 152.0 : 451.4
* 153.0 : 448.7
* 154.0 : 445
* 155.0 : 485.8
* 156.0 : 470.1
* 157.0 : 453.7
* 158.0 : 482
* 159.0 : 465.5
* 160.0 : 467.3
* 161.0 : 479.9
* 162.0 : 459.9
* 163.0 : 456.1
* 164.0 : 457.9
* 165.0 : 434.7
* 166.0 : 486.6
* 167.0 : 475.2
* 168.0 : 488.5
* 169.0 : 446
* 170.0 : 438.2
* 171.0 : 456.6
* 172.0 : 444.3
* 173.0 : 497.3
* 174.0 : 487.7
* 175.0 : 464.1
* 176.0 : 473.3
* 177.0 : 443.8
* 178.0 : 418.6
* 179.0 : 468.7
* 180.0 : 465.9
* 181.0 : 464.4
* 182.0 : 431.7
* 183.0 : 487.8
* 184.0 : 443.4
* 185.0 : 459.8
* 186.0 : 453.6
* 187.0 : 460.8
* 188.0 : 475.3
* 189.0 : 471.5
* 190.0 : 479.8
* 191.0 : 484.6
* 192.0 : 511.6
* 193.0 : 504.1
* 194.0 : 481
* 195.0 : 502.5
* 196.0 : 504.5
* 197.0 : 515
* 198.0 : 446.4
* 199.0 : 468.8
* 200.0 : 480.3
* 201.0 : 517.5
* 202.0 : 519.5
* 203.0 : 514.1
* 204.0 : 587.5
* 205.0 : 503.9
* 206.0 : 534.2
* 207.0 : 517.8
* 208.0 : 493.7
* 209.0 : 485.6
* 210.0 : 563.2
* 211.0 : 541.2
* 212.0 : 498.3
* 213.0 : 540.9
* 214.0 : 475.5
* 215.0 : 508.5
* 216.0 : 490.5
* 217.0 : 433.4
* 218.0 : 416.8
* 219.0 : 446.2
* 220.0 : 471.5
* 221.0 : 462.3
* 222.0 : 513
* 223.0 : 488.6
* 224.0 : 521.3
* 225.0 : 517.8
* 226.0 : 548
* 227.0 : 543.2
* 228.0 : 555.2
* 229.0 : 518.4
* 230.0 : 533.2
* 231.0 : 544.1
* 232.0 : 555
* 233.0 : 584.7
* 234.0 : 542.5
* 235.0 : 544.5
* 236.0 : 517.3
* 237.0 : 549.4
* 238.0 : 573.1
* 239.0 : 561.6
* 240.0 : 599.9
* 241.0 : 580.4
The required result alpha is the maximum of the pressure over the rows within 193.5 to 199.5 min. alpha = 515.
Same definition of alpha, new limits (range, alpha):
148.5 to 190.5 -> 497.3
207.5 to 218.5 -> 563.2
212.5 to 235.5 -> 584.7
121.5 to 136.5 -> 447.8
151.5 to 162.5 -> 485.8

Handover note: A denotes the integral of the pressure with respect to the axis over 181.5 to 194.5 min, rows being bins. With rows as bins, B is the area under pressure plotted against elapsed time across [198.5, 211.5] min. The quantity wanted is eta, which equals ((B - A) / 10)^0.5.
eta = 7.63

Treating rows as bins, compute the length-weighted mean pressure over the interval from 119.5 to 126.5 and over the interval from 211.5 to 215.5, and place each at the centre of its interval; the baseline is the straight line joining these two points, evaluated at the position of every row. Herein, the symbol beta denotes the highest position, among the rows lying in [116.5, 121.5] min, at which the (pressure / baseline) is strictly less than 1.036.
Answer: 121.0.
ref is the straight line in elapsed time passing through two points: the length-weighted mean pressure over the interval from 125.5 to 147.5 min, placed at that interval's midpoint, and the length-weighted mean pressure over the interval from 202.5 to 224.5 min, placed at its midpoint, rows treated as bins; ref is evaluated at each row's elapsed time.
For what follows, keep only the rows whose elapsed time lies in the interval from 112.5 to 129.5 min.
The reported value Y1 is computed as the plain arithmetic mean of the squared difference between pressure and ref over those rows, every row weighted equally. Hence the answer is 933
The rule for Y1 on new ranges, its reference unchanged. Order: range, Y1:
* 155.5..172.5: 633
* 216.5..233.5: 1758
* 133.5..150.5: 346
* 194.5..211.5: 1467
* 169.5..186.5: 465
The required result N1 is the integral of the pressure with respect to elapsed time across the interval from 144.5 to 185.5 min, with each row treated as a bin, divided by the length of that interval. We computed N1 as 456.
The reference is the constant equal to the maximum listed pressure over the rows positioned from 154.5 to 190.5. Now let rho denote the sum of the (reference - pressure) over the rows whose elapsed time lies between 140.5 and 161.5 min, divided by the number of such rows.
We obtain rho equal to 56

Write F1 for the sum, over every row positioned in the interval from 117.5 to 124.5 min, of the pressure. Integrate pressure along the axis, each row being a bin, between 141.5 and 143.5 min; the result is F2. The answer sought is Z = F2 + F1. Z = 3723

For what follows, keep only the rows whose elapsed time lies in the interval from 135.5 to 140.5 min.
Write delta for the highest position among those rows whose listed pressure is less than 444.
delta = 140.0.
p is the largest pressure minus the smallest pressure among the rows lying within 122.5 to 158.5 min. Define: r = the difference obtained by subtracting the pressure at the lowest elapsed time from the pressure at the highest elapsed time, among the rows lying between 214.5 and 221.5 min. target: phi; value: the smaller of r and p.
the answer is -46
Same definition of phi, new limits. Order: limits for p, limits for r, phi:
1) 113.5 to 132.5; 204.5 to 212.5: -6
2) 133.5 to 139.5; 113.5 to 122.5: -38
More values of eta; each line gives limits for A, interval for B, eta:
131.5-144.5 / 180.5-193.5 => 9.06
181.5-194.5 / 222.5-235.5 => 9.23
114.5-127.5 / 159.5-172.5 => 7.30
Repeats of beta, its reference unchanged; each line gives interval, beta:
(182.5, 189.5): 189.0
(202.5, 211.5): 209.0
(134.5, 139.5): 139.0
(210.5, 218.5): 218.0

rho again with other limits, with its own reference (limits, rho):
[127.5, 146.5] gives 86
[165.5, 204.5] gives 20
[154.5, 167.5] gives 30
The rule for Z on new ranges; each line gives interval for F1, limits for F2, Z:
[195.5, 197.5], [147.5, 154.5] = 4097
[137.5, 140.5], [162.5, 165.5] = 2597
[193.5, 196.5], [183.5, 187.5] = 3306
